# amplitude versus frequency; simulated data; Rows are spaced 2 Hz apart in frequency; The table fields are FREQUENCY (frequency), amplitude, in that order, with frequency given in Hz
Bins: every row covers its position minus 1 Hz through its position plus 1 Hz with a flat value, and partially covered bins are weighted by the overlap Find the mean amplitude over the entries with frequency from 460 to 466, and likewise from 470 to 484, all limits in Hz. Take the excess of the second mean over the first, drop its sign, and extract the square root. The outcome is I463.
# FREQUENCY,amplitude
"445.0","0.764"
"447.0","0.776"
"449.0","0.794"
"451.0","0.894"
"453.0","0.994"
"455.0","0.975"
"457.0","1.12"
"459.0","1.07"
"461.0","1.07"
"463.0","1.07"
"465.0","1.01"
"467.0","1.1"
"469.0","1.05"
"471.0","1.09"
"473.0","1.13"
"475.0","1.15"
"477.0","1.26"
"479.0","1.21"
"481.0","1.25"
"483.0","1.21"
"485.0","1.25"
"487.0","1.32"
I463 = 0.37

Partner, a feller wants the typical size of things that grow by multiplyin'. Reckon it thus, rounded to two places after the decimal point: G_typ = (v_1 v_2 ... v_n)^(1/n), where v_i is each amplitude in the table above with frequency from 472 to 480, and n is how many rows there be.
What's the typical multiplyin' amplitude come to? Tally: 1.19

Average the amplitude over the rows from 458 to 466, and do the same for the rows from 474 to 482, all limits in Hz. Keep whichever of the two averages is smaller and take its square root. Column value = 1.03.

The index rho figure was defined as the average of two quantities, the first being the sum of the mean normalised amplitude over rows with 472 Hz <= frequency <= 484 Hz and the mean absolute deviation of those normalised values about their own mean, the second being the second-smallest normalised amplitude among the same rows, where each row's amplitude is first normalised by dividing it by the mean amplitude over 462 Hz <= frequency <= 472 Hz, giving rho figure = 1.12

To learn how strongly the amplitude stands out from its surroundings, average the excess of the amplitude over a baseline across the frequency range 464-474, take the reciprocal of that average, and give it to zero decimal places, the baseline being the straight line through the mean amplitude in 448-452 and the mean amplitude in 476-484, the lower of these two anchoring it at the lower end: -71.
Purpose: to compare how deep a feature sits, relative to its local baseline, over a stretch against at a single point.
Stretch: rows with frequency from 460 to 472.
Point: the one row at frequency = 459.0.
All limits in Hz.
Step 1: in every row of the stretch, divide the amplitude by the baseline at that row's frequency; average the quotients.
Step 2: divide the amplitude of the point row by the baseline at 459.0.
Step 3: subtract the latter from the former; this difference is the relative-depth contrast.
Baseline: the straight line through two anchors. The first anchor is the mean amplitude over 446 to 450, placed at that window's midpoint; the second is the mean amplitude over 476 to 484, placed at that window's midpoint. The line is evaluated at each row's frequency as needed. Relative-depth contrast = -0.11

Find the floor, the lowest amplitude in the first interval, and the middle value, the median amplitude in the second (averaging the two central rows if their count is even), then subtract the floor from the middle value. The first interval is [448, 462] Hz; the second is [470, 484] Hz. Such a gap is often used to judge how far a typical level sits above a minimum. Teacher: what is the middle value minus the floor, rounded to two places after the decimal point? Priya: 0.42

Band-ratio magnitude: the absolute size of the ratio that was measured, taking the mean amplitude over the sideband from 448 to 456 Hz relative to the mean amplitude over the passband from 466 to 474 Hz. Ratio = 0.84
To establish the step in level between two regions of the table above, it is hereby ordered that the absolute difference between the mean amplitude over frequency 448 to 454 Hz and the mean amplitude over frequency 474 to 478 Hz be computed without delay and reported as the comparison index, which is 0.3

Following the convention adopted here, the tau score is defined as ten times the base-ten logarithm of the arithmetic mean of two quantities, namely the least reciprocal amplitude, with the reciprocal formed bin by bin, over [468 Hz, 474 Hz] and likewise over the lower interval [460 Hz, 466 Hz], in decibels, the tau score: -0.4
